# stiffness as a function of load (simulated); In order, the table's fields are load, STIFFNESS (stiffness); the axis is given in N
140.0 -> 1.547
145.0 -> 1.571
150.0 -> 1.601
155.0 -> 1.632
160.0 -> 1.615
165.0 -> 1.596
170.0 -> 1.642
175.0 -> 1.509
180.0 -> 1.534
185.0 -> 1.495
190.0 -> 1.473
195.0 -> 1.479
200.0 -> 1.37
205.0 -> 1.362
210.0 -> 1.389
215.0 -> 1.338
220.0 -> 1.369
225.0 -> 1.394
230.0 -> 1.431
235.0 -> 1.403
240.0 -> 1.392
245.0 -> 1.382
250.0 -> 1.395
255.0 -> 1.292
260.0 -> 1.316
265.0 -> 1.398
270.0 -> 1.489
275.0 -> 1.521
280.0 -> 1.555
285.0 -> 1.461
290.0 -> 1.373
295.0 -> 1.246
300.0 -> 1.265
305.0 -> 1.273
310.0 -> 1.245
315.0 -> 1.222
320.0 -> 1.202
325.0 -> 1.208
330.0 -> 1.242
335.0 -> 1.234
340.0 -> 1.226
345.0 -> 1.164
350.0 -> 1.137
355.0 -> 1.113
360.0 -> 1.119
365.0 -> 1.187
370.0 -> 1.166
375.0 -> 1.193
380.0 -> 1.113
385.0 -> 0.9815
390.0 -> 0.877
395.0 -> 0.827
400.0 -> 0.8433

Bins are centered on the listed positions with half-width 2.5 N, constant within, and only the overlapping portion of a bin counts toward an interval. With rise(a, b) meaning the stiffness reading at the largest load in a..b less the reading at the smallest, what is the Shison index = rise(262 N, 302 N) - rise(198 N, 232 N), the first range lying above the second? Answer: -0.19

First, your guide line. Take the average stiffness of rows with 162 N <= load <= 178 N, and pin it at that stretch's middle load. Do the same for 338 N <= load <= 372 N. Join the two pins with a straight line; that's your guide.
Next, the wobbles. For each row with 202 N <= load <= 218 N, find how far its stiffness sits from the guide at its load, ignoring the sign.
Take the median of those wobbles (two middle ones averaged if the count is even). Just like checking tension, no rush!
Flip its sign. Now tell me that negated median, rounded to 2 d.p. -0.14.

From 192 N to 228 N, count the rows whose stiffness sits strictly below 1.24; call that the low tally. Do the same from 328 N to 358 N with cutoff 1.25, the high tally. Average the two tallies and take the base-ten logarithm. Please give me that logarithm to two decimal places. 0.48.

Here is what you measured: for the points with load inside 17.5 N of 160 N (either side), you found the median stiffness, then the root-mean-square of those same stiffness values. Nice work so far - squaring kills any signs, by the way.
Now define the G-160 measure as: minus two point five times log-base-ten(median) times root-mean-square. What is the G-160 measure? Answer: -0.82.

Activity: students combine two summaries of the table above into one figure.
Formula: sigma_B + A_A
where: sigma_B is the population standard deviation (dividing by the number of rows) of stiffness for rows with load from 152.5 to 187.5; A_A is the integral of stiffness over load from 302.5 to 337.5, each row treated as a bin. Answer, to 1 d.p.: 43.2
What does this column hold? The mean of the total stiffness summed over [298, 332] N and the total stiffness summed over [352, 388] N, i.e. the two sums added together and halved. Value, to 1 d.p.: 8.3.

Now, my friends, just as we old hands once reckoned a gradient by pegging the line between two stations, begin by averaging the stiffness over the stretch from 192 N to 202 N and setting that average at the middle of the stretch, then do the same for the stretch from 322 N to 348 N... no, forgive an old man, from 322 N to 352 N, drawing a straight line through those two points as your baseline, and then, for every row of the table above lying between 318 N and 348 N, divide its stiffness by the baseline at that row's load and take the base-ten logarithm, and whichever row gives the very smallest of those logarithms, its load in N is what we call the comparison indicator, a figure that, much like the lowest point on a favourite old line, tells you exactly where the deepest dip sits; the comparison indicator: 320.0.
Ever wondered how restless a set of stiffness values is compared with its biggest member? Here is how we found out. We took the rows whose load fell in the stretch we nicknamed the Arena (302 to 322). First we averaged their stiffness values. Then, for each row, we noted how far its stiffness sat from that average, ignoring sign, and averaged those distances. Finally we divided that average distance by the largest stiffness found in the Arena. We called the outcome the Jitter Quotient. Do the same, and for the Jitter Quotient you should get 0.018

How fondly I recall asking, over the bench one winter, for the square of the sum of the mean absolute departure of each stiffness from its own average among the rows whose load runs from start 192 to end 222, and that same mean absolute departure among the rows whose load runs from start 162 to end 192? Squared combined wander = 0.007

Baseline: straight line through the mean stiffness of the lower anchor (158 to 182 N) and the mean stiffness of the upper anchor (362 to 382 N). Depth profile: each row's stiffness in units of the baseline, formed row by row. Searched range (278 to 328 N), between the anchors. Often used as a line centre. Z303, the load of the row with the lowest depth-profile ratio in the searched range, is 295.0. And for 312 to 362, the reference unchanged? 355.0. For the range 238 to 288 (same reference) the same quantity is 255.0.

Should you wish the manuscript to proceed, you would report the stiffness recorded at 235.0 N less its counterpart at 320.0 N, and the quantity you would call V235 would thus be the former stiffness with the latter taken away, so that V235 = 0.20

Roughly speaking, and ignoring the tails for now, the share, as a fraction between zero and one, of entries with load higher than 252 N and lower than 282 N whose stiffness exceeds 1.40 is 0.50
